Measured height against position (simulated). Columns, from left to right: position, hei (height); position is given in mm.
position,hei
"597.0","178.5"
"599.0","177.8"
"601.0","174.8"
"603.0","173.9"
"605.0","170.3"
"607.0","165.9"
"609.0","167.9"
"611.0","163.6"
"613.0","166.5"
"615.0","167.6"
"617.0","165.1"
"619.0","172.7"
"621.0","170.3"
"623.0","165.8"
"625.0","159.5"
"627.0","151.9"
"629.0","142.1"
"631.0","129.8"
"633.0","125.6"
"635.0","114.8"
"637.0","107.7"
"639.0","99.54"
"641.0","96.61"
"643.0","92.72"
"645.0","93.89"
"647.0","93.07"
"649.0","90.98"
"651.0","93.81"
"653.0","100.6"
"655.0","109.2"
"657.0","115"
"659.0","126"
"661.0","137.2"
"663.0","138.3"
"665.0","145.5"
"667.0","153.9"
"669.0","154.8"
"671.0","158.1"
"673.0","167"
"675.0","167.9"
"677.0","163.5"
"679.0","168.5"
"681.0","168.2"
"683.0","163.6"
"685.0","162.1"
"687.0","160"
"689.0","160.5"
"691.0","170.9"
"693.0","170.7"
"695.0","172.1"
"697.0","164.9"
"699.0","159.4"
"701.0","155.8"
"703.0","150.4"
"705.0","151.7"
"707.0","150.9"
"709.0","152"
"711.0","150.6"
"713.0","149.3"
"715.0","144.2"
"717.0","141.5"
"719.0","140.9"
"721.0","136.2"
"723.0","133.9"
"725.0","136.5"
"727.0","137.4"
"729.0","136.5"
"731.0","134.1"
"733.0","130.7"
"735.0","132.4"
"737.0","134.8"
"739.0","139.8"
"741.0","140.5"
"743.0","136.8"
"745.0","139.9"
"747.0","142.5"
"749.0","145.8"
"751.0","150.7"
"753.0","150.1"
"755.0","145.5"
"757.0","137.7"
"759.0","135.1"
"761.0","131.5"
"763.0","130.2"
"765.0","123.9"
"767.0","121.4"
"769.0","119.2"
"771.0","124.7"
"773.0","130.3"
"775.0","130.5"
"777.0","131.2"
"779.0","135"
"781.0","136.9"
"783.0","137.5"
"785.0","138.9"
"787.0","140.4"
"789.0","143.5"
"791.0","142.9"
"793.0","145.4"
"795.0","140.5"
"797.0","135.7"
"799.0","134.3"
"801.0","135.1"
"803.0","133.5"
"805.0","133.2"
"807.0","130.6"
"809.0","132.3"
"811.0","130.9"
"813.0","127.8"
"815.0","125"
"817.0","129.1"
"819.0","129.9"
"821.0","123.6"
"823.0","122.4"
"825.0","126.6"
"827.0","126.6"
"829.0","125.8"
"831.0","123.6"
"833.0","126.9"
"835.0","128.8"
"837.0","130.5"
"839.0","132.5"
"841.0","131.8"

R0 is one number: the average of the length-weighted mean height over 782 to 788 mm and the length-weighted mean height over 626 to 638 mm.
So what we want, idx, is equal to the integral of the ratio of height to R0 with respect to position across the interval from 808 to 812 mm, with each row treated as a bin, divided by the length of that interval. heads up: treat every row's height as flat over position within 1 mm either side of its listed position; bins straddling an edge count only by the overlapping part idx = 0.98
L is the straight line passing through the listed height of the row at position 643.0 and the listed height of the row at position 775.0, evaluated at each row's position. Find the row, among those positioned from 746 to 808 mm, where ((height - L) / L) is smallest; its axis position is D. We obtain 769.0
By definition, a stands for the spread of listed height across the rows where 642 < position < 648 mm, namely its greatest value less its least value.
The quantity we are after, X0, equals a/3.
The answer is 0.4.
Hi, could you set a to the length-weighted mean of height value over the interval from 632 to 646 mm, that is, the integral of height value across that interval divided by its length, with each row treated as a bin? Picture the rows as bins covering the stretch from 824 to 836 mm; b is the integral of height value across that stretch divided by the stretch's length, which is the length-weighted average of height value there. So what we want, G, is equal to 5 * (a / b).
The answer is 4.1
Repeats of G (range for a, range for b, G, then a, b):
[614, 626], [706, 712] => 5.5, 167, 151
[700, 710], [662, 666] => 5.4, 152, 142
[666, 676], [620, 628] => 5.0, 160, 162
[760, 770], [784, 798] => 4.4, 125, 141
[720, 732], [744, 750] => 4.8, 136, 143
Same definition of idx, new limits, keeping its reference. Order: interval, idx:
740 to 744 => 1.04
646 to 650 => 0.69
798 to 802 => 1.01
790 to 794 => 1.08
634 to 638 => 0.83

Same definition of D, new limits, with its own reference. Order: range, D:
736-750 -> 737.0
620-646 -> 643.0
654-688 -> 655.0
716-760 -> 759.0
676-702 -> 701.0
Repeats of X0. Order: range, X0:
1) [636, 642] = 3.7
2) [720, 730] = 1.2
